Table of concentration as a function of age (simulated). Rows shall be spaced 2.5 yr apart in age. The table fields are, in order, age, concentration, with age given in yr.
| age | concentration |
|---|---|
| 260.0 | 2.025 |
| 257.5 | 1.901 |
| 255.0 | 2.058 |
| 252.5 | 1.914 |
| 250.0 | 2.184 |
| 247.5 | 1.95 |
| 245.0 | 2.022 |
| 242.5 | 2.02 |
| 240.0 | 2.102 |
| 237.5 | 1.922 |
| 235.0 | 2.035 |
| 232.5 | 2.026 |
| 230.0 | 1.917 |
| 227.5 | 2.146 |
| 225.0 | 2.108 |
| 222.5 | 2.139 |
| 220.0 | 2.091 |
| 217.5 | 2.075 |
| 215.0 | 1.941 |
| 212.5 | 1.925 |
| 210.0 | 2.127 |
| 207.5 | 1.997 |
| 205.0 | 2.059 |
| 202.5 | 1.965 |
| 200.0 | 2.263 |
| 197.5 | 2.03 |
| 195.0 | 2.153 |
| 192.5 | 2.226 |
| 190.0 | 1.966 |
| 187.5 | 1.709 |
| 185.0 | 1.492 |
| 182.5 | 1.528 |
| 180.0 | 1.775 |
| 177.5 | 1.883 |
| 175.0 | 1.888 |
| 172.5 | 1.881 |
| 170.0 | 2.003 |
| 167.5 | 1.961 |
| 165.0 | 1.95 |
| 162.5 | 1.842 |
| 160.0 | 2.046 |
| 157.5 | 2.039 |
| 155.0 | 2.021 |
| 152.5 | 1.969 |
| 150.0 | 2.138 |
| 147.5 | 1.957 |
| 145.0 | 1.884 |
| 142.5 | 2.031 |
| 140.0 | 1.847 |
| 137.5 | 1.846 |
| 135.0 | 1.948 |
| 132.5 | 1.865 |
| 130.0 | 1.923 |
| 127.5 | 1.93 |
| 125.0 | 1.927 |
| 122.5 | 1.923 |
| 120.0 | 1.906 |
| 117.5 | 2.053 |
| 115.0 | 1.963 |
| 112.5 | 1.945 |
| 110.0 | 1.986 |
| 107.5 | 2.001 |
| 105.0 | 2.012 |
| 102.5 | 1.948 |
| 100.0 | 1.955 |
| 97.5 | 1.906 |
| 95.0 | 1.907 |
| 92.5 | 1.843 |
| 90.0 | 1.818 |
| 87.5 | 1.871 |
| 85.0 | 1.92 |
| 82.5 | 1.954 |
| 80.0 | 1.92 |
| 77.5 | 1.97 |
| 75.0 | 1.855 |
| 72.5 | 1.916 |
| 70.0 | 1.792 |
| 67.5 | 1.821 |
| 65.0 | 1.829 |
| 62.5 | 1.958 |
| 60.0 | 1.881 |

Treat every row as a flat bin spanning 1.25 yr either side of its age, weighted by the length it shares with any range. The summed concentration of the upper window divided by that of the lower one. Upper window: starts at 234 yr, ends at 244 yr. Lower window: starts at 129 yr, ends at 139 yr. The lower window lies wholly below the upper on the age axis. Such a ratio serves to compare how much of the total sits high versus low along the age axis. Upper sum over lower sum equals 1.07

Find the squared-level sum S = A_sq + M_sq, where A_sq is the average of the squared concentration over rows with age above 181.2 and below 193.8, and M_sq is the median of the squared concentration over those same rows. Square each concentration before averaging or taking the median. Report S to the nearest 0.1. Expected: 6.2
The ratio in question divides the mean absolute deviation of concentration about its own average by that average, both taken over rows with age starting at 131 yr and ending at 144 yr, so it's 0.034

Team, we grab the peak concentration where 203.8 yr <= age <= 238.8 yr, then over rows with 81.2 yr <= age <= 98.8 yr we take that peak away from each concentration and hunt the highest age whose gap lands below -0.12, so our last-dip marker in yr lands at 97.5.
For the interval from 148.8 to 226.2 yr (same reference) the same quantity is 215.0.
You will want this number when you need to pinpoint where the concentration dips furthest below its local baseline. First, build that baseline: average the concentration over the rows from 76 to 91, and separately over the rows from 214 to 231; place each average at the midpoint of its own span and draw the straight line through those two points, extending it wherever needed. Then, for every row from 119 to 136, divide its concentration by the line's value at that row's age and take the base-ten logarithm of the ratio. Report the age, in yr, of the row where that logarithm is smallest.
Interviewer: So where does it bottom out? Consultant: 132.5 yr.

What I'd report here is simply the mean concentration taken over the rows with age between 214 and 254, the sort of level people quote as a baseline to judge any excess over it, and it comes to 2.04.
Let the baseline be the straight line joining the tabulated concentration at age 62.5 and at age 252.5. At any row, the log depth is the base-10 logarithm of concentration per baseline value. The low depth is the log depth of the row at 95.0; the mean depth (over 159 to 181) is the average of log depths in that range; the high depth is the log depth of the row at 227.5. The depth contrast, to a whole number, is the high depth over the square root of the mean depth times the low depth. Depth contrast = 7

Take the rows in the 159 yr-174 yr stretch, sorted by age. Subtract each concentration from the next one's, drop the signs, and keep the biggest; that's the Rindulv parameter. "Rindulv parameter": 0.204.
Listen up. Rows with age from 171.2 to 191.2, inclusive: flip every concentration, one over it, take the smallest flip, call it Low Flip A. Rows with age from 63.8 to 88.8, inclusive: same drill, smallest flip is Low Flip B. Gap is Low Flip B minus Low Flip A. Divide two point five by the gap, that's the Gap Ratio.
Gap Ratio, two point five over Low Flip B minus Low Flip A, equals -2421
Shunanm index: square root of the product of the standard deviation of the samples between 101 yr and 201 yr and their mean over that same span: 0.53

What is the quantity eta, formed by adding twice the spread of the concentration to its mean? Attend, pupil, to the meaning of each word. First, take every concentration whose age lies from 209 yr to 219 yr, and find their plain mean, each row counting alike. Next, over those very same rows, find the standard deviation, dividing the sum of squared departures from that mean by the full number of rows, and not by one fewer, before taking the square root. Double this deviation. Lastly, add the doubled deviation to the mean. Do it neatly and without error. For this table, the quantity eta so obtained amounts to 2.19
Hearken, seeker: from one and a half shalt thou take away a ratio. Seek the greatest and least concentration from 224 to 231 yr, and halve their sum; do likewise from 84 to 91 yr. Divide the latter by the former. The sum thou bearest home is 0.580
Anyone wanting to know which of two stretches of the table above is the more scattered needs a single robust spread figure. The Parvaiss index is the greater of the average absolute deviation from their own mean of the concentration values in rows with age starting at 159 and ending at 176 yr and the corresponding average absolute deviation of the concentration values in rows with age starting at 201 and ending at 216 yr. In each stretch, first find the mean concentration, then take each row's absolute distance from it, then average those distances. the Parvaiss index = 0.060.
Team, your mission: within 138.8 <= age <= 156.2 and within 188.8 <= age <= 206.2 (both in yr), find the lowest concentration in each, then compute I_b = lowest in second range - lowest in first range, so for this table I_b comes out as 0.12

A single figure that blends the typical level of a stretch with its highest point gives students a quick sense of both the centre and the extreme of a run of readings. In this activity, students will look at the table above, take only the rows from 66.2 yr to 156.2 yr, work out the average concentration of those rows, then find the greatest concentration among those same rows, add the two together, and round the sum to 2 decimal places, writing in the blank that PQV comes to 4.07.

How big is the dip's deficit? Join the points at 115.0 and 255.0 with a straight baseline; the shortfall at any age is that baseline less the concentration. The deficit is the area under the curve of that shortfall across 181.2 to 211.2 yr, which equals 1.8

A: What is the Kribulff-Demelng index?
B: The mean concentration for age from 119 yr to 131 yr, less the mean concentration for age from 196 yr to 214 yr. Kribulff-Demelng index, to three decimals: -0.130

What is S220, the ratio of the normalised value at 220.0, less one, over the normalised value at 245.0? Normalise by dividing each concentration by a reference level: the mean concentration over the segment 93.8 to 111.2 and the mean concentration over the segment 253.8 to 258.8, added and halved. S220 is 0.06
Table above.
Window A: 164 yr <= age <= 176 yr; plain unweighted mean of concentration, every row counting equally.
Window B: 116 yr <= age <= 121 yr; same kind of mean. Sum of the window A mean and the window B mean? 3.92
